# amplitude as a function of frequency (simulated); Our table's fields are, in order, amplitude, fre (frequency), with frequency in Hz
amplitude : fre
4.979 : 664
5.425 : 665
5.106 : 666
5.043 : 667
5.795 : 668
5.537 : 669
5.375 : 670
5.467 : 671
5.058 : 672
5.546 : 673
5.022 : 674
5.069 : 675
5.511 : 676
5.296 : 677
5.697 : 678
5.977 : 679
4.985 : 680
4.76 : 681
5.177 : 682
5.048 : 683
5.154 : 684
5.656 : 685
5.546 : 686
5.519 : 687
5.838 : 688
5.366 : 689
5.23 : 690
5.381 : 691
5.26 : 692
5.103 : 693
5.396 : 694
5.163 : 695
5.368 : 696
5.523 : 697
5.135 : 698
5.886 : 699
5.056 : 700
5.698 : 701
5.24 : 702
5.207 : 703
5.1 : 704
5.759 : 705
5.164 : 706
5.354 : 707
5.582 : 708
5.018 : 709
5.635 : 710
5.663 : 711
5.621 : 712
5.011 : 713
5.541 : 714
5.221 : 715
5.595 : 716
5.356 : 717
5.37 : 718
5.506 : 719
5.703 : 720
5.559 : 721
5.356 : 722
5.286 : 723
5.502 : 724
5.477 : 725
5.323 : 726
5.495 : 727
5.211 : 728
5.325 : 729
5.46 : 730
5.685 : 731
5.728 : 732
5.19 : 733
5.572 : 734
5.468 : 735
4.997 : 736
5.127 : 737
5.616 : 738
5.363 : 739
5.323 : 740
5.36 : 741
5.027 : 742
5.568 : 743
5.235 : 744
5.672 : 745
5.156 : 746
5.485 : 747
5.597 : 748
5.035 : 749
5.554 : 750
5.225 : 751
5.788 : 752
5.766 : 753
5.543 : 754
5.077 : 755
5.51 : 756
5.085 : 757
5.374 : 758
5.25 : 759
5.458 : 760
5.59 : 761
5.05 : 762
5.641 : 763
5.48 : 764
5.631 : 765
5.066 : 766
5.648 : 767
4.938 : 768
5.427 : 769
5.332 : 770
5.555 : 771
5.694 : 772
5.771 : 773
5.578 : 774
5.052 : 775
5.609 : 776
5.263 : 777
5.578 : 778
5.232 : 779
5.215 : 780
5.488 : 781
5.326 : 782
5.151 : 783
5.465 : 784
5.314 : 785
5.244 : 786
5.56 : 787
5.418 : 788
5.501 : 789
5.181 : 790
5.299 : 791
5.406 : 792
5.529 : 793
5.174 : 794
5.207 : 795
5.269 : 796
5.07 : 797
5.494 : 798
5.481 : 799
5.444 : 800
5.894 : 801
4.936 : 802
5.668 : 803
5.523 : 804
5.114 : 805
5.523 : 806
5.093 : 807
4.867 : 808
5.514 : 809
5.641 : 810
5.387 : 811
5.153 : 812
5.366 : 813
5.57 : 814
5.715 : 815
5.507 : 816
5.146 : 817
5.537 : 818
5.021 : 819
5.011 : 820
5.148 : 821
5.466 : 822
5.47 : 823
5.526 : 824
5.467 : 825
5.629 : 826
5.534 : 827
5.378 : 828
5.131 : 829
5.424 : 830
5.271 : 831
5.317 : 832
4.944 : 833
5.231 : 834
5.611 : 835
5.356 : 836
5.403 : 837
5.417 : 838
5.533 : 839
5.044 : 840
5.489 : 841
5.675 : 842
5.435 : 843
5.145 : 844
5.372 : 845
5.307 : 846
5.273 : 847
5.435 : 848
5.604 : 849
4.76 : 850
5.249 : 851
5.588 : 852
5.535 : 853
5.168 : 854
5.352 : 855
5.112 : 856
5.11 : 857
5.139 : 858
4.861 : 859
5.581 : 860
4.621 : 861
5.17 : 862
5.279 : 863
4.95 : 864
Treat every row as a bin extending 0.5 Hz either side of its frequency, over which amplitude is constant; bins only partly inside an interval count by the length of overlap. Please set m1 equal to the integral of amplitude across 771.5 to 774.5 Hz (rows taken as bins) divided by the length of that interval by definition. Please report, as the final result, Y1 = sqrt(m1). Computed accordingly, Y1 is 2.38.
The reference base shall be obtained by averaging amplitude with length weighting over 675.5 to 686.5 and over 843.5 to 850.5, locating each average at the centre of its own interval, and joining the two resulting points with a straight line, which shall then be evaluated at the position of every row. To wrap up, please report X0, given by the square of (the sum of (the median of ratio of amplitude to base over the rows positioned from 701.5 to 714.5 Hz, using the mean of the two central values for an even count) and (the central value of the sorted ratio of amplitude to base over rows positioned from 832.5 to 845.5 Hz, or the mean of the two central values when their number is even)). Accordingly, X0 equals 4.11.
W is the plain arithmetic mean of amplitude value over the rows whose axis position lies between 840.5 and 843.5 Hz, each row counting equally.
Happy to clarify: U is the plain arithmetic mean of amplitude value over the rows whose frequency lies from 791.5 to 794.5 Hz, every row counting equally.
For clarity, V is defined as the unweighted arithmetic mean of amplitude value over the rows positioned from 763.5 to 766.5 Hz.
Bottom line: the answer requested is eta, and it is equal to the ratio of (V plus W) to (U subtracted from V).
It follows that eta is 482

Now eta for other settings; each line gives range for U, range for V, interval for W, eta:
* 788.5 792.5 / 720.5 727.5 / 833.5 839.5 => 133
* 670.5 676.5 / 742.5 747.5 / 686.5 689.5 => 76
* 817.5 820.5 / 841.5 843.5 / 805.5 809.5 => 30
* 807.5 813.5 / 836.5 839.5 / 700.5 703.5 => 84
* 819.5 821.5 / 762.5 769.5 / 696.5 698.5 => 33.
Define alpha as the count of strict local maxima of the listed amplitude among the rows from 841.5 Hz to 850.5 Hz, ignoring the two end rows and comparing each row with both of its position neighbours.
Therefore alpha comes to 2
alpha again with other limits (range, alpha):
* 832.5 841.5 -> 2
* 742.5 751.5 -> 3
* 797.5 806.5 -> 2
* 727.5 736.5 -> 2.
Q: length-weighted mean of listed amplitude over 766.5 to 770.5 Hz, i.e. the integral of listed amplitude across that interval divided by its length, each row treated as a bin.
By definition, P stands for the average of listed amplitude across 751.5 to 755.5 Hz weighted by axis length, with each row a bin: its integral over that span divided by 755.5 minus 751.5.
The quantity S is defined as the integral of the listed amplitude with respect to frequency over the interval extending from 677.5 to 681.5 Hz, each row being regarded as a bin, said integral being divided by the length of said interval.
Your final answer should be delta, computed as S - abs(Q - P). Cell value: 5.15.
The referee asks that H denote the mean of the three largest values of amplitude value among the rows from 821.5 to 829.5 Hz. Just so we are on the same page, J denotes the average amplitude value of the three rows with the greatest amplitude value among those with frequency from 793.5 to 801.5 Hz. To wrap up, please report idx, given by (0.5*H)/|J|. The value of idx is 0.495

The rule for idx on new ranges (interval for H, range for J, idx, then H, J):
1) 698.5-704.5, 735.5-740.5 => 0.516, 5.61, 5.43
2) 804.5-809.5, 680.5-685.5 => 0.505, 5.38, 5.33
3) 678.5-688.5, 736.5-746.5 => 0.518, 5.82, 5.62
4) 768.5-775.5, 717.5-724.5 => 0.508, 5.68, 5.59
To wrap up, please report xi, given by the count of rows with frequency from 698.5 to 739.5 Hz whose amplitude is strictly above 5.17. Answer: 34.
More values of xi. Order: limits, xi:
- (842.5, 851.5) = 7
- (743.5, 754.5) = 9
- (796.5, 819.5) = 15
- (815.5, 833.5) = 12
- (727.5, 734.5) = 7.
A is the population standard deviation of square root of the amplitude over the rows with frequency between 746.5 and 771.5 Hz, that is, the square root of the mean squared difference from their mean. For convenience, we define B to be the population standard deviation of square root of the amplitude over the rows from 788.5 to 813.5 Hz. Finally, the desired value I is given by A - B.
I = 0.001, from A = 0.052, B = 0.051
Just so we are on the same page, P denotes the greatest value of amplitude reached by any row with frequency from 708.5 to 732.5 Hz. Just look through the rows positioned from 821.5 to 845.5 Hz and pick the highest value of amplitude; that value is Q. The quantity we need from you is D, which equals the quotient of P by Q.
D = 1.01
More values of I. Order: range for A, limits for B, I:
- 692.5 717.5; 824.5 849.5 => 0.015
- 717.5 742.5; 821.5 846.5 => 0.003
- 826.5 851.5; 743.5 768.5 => -0.009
